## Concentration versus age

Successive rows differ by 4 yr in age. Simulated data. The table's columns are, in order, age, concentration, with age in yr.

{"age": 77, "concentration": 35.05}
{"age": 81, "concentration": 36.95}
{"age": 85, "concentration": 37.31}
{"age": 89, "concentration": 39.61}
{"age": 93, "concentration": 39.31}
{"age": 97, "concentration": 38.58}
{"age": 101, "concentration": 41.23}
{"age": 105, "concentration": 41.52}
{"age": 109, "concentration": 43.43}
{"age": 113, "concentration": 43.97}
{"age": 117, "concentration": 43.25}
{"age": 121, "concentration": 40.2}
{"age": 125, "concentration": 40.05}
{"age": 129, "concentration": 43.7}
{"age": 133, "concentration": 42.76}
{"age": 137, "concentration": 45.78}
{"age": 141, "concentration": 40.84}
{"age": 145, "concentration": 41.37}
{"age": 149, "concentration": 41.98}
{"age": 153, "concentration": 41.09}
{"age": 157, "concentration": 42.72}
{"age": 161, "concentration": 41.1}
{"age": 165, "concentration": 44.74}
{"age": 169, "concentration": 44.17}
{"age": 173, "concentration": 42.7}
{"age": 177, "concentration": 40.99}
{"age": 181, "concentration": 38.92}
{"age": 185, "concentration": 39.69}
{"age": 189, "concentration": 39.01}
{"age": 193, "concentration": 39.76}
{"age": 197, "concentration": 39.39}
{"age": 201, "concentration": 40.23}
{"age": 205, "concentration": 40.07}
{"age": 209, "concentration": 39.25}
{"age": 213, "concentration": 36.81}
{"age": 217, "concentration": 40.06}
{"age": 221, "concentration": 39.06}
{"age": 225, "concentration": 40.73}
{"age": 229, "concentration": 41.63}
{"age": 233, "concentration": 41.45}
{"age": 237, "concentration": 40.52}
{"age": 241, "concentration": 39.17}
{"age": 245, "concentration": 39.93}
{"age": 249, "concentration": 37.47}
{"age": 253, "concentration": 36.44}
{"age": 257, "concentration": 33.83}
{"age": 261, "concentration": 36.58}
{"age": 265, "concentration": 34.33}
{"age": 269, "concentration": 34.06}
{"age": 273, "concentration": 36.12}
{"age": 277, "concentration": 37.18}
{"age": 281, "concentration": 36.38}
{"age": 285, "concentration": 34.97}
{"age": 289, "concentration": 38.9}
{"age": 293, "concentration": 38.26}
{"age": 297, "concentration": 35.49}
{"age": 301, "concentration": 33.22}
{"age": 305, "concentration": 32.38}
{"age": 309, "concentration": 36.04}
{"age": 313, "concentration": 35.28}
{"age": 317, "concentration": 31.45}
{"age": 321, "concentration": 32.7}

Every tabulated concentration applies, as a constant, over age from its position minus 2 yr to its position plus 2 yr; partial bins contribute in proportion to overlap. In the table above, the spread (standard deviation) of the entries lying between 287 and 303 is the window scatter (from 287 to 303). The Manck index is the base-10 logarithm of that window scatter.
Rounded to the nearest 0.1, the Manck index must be 0.4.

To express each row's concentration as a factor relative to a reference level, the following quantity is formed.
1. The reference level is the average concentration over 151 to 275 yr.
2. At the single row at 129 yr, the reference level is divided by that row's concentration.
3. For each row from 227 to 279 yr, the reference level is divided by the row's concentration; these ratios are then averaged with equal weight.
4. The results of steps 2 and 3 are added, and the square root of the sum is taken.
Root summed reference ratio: 1.40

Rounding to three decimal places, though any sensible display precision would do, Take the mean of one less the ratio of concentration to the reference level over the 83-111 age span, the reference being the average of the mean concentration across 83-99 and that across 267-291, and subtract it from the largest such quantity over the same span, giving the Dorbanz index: 0.076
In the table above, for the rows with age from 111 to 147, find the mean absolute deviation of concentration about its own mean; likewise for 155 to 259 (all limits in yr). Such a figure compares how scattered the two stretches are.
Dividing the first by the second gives 0.99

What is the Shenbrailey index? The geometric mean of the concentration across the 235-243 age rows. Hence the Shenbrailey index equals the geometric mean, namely 39.8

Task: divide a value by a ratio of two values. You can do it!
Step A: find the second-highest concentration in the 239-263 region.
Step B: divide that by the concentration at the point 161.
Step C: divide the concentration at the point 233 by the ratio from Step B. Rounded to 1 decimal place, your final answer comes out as 43.5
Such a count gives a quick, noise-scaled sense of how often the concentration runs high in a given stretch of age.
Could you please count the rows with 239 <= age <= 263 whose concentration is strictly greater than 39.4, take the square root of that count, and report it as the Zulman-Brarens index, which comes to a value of 1.0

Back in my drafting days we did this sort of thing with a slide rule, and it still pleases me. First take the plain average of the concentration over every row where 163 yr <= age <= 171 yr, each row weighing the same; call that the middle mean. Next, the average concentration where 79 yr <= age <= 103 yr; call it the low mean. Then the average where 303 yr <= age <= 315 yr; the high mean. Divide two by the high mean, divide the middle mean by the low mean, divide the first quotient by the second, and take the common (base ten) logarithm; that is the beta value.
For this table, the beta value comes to -1.30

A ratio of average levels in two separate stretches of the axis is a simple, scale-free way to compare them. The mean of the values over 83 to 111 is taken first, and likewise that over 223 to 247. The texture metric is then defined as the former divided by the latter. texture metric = 0.99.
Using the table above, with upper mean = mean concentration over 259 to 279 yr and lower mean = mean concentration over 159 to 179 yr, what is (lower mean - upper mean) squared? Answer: 50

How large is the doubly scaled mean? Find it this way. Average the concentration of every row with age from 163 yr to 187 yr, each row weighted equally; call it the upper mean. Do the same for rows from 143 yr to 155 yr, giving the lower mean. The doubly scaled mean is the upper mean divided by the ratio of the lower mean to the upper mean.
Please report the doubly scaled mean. 42.3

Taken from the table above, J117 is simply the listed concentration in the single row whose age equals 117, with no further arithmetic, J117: 43.25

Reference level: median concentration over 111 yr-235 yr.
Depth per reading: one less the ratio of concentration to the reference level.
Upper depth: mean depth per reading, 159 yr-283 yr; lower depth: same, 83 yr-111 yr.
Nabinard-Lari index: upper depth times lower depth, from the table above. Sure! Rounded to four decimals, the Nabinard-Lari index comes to 0.0010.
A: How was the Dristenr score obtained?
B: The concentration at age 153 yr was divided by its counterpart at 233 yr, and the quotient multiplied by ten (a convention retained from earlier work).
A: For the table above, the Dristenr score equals 9.9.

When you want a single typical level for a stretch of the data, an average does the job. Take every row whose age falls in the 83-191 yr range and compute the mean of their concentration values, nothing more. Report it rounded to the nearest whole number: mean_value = 41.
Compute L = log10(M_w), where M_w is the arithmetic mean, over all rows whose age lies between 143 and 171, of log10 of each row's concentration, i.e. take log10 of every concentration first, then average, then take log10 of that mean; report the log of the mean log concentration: 0.212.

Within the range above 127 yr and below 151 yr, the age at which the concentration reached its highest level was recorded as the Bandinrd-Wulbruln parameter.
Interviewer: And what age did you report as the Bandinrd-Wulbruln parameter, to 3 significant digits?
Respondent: 137 yr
